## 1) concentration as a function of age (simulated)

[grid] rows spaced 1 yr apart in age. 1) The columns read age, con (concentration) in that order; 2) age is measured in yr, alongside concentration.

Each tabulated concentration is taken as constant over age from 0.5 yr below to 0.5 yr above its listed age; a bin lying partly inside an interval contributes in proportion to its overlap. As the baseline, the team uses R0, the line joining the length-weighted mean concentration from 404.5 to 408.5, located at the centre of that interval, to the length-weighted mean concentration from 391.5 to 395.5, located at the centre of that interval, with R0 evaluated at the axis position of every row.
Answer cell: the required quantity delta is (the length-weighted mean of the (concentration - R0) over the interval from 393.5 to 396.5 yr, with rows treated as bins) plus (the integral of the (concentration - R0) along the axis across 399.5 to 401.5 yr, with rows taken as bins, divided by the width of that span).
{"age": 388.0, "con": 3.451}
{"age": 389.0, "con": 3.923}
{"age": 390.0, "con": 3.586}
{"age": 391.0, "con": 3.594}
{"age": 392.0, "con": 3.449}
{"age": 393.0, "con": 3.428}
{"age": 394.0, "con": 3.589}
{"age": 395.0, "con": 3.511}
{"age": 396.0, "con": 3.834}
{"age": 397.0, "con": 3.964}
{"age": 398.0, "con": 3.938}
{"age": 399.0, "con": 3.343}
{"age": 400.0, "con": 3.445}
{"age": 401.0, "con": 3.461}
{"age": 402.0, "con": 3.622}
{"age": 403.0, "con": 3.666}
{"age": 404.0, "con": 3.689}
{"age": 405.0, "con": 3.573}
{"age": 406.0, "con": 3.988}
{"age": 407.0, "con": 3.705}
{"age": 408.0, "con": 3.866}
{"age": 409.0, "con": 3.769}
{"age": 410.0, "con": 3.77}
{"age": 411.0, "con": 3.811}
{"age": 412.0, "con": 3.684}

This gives -0.08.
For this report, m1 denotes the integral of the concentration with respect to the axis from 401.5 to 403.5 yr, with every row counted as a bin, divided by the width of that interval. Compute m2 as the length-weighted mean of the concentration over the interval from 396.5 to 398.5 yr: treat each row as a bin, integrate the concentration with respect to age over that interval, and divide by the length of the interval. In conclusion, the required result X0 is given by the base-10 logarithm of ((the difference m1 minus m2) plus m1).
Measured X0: 0.523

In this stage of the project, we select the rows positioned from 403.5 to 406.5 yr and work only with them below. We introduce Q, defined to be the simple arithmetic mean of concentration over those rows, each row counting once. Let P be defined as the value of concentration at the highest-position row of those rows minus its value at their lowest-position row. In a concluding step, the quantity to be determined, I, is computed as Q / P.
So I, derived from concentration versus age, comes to 13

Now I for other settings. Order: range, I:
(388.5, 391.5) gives -11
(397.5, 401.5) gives -7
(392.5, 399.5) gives -43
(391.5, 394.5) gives 25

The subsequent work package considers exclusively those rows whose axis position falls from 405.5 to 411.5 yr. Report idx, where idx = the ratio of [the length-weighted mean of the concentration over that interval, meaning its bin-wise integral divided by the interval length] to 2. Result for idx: 1.91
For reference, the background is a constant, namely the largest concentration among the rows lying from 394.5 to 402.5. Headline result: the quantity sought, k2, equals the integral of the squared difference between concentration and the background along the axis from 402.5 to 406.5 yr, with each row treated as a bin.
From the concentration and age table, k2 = 0.32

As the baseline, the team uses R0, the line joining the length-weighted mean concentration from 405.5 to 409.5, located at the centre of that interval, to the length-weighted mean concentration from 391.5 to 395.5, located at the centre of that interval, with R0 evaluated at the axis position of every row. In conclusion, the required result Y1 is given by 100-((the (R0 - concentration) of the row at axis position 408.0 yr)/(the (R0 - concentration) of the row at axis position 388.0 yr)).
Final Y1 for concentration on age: 100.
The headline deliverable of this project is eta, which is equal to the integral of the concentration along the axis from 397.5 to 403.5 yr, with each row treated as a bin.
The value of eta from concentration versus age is 21.5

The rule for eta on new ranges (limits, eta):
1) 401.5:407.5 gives 22.2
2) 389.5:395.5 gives 21.2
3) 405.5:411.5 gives 22.9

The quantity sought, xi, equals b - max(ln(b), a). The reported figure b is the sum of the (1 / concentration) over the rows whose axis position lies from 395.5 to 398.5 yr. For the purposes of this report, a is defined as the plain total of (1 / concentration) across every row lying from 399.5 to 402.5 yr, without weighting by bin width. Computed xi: -0.09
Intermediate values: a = 0.855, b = 0.77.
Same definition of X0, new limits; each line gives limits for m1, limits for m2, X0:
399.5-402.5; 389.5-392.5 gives 0.541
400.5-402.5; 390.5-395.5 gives 0.553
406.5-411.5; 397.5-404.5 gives 0.599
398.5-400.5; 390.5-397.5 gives 0.500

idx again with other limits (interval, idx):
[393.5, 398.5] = 1.88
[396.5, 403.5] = 1.82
